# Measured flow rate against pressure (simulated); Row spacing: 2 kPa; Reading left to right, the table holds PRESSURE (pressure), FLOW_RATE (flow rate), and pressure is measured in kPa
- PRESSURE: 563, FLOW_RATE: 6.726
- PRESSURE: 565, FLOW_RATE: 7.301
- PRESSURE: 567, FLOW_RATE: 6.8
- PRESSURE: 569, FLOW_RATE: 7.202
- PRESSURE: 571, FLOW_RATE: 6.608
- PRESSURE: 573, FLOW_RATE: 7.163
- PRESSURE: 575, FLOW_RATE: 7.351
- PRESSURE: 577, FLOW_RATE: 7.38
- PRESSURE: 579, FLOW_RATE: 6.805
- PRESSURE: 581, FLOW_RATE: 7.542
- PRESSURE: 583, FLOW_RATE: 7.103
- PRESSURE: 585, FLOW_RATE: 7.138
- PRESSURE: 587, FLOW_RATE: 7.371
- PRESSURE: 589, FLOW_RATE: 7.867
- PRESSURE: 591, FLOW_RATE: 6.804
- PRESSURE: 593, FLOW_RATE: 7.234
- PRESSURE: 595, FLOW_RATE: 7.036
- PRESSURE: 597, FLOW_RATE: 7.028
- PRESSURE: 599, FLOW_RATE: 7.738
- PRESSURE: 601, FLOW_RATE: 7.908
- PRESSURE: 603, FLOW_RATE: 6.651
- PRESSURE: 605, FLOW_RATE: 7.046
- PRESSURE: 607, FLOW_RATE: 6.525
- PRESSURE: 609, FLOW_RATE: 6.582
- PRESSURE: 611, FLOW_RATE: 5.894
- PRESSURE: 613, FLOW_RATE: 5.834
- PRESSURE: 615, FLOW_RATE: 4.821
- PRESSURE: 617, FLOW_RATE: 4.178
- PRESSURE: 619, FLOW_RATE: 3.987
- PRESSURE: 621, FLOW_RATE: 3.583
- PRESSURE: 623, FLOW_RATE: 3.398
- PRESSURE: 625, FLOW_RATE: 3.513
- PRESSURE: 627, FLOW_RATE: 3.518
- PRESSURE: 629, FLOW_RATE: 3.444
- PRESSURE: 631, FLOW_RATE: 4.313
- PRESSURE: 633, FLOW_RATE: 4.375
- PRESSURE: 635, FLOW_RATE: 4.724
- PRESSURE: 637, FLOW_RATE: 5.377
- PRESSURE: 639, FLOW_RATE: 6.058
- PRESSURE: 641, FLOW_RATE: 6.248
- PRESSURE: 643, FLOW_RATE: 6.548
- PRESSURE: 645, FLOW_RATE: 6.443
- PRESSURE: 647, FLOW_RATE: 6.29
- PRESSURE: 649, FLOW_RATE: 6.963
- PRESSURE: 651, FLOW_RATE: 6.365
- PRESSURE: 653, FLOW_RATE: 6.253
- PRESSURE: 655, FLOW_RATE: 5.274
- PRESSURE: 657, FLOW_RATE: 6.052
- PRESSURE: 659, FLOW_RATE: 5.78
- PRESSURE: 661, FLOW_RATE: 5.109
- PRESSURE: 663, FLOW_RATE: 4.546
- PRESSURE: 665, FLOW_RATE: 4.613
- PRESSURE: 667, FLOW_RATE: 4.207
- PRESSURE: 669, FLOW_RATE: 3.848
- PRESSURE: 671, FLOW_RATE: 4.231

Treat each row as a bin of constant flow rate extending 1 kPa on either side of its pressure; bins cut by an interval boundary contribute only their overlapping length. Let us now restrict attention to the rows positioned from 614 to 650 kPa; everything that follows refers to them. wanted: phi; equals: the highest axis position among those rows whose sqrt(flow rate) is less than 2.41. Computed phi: 637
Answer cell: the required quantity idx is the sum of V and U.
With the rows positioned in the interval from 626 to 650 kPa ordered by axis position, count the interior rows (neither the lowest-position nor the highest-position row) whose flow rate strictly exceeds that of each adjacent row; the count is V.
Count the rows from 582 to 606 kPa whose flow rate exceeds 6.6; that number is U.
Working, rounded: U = 12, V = 1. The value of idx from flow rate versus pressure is 13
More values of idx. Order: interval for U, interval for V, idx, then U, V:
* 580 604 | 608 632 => 13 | 12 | 1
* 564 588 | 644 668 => 15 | 12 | 3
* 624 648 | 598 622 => 3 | 0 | 3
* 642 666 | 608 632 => 2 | 1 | 1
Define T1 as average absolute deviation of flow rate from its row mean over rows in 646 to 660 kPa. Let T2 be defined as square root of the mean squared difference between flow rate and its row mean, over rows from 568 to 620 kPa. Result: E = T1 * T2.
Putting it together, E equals 0.38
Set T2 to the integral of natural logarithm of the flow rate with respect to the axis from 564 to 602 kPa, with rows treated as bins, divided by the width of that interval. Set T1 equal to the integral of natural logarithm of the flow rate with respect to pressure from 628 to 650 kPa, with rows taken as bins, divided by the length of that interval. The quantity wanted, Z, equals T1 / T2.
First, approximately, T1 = 1.69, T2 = 1.98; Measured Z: 0.85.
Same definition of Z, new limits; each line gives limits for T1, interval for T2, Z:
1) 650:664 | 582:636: 1.01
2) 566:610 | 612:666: 1.22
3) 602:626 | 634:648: 0.90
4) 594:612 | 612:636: 1.37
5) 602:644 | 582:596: 0.81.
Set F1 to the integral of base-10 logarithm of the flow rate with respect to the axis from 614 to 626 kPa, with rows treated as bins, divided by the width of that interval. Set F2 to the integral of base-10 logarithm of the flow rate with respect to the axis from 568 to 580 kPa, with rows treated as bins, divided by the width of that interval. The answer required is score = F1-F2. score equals -0.26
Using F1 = 0.589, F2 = 0.85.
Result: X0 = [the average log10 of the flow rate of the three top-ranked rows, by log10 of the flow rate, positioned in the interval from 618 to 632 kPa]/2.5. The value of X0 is 0.239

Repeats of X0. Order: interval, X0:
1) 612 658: 0.329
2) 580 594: 0.352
